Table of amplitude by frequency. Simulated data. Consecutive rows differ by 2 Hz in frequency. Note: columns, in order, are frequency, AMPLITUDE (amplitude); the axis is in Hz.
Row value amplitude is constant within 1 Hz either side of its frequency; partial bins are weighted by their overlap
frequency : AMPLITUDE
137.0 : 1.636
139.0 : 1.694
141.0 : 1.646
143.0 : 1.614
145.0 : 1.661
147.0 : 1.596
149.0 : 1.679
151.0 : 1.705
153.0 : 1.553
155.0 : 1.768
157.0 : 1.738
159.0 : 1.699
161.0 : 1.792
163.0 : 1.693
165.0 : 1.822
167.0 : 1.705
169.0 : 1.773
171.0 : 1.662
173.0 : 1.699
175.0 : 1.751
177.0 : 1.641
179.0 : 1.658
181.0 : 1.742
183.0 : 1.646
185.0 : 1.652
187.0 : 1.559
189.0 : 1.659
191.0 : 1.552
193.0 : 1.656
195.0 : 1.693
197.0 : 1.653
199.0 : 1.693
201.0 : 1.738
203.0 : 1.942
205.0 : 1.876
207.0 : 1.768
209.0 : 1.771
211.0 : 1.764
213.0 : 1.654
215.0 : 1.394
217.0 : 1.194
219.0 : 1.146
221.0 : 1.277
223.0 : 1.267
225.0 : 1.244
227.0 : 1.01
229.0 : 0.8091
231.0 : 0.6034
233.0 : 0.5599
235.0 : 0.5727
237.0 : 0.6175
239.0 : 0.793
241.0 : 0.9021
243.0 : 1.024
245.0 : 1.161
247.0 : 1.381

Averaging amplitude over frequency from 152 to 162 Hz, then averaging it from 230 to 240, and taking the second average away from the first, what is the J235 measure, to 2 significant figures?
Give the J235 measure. 1.1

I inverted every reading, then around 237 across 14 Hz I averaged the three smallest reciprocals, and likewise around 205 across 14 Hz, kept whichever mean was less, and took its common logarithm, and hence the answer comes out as -0.270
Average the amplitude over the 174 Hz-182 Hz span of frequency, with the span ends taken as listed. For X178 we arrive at 1.70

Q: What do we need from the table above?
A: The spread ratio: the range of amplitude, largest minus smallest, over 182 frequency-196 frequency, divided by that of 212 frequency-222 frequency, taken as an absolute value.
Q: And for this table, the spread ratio 0.3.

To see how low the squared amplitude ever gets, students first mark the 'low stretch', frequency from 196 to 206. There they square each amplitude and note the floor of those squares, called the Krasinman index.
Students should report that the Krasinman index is 2.7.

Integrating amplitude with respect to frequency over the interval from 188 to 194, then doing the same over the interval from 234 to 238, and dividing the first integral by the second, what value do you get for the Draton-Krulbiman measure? 4.09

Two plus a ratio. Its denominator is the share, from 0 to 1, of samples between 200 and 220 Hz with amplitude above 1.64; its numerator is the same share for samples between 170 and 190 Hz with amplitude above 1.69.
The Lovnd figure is 2.4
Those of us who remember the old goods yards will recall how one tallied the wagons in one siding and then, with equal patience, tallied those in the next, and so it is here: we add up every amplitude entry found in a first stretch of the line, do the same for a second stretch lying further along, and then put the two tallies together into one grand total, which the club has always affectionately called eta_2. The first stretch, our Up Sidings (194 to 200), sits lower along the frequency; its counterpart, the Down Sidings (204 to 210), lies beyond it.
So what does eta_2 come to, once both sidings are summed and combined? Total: 10.5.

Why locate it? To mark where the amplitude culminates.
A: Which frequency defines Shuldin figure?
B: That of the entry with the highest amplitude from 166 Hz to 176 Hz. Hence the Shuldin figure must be 169.0 Hz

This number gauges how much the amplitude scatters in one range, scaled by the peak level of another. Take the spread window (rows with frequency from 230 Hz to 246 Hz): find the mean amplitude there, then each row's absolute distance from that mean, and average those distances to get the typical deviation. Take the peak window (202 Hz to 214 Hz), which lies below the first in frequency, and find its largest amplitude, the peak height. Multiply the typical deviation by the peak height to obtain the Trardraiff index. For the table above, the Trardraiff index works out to 0.37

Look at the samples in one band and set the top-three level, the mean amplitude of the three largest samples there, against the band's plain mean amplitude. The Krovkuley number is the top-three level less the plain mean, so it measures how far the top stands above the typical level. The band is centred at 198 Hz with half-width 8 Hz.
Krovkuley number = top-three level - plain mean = 0.13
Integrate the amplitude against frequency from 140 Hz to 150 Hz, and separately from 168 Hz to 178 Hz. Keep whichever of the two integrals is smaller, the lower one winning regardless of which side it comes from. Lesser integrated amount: 16.4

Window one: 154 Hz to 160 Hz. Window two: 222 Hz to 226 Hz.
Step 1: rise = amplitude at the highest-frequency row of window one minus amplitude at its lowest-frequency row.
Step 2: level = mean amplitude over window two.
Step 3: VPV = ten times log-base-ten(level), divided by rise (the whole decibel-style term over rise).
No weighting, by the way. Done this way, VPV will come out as -14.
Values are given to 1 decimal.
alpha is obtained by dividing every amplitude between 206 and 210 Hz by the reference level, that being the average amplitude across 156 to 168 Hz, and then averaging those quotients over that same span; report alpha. 1.0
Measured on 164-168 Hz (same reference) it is 1.0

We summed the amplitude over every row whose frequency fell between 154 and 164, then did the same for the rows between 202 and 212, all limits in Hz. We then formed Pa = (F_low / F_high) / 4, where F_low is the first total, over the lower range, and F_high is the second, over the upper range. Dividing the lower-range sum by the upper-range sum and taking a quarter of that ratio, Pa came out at 0.238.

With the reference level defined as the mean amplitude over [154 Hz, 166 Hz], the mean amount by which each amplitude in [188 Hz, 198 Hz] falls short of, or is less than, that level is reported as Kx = 0.11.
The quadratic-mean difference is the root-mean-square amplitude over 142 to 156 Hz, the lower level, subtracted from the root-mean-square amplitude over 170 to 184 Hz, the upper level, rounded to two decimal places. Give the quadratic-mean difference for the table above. 0.03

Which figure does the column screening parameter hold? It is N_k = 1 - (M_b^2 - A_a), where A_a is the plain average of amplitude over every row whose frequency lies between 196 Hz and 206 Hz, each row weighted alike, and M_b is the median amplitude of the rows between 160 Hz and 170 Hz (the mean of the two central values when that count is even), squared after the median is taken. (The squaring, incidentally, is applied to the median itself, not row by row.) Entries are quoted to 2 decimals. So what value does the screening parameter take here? -0.36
